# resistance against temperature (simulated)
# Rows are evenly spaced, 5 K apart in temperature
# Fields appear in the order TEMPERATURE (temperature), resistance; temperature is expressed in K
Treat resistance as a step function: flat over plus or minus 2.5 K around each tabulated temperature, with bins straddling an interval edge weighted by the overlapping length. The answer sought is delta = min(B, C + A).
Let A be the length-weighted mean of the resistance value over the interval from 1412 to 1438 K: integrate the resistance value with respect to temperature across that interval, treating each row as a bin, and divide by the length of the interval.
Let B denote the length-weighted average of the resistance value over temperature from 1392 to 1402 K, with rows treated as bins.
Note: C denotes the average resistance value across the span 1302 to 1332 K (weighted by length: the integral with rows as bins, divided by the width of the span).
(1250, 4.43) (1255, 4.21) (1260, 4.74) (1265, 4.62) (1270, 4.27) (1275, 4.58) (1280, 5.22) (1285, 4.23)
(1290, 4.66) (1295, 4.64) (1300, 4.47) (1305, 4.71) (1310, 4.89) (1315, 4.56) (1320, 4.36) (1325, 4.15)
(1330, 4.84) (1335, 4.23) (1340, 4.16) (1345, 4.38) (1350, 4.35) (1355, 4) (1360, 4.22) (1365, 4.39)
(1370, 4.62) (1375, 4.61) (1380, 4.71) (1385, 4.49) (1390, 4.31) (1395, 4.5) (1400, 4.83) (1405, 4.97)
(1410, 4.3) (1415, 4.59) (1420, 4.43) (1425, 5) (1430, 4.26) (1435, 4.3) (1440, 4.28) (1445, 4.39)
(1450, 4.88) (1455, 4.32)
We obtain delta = 4.64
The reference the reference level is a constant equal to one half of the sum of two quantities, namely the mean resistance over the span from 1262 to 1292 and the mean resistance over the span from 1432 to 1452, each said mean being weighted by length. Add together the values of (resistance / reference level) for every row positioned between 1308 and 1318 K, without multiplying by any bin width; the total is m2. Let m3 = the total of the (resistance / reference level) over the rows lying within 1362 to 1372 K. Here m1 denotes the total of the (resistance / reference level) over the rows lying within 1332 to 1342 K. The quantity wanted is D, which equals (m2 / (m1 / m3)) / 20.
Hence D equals 0.112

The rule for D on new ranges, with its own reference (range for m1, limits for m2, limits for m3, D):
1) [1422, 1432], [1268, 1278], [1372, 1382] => 0.098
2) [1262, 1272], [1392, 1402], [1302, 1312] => 0.111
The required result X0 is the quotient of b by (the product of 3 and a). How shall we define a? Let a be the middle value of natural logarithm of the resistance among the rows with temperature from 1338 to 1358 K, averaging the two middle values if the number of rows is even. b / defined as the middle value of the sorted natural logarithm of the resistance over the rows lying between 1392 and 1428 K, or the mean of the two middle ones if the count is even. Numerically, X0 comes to 0.351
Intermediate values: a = 1.45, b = 1.52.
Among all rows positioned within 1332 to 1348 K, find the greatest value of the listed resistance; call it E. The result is 4.38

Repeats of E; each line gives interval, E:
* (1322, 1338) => 4.84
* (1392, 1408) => 4.97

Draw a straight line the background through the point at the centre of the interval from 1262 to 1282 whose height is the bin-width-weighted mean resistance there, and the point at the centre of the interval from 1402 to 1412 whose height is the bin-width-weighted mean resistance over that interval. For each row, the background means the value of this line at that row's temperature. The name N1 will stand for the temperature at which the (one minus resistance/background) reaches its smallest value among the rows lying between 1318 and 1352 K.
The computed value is 1330 K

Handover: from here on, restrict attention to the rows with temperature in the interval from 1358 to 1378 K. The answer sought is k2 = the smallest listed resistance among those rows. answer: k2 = 4.22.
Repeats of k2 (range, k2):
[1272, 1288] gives 4.23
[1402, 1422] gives 4.3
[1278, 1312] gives 4.23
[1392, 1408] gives 4.5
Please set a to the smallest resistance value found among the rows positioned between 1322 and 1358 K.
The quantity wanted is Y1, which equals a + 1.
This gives 5.0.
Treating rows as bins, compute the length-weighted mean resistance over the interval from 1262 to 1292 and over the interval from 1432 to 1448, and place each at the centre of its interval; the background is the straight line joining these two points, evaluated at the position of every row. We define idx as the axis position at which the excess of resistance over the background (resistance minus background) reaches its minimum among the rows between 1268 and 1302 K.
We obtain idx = 1285 K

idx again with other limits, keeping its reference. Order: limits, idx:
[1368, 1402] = 1390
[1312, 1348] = 1325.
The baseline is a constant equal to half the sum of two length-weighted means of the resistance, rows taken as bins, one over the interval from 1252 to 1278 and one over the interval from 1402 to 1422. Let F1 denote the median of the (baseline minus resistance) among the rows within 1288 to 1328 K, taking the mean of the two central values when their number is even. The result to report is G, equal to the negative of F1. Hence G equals 0.06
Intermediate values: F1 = -0.06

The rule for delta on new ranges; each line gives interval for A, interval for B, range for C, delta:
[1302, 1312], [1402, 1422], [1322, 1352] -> 4.58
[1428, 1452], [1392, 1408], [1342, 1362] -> 4.74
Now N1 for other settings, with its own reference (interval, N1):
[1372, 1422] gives 1405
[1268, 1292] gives 1280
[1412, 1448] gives 1425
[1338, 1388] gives 1380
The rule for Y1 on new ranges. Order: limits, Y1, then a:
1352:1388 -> 5.0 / 4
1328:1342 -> 5.2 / 4.16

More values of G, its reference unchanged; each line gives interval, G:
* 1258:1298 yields 0.09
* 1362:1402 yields 0.02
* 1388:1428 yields 0.01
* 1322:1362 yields -0.31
